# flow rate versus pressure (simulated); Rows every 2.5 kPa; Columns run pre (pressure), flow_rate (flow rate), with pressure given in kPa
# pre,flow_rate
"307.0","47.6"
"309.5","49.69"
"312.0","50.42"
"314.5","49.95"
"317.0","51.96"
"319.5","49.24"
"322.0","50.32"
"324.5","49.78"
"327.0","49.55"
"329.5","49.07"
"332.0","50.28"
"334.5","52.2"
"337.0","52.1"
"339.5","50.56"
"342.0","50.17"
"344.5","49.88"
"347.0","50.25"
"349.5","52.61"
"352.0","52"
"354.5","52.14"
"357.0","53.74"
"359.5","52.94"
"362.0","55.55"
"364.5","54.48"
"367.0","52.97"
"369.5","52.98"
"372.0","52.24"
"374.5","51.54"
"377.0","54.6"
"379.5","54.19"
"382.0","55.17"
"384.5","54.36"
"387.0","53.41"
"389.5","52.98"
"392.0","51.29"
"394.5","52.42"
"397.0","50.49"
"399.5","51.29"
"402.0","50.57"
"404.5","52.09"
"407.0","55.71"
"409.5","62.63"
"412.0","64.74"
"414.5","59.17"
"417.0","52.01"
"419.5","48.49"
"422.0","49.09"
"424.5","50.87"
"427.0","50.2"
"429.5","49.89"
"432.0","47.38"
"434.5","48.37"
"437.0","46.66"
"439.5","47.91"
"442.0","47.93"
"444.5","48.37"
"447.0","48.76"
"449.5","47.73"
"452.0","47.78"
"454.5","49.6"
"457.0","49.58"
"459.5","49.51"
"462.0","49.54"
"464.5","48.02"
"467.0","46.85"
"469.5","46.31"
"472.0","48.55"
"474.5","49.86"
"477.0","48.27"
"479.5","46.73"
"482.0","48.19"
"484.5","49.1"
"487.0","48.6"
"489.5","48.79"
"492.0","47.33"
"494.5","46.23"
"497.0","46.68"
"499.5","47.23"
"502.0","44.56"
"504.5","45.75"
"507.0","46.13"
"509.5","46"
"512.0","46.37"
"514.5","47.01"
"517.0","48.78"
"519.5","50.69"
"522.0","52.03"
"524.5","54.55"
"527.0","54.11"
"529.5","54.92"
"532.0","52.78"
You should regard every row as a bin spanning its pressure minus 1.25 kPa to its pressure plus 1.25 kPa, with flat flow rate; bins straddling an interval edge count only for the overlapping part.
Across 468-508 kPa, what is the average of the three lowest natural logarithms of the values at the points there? 3.82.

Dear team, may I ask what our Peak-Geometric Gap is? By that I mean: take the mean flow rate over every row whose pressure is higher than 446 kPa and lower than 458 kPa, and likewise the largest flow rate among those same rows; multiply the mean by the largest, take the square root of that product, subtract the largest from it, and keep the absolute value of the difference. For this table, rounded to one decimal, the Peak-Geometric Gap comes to 0.5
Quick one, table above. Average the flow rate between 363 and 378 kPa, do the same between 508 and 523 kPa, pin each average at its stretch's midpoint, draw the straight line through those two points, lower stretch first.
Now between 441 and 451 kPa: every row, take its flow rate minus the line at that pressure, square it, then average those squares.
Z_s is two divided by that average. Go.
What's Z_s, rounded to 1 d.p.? 0.3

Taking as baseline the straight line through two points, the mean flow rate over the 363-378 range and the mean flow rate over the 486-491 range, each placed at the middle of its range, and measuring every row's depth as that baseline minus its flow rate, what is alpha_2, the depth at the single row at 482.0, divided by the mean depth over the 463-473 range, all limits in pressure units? 0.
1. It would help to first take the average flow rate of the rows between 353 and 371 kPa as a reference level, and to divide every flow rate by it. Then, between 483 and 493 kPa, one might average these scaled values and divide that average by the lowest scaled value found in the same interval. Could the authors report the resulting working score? 1.02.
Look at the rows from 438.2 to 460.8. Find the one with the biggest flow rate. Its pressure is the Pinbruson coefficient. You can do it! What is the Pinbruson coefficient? 454.5 kPa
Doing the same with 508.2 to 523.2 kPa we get 522.0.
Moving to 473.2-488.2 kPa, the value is 474.5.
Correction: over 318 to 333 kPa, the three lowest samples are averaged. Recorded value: 49.3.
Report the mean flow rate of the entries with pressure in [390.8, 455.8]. 51.2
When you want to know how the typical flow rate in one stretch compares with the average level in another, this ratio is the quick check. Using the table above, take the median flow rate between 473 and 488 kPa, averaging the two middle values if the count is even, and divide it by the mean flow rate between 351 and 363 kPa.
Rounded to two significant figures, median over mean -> 0.91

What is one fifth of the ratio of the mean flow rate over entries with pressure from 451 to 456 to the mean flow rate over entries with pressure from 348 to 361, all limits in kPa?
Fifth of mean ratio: 0.185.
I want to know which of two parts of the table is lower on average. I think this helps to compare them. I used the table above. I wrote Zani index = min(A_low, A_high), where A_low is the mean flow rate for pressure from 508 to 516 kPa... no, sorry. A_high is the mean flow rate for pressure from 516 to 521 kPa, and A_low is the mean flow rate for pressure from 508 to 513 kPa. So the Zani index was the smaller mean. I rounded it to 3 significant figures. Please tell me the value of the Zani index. 46.2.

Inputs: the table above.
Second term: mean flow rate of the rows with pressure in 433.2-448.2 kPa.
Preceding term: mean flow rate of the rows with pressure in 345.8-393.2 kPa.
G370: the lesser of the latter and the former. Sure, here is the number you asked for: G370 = 48.0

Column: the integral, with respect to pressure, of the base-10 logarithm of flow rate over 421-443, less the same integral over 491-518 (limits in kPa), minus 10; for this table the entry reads -18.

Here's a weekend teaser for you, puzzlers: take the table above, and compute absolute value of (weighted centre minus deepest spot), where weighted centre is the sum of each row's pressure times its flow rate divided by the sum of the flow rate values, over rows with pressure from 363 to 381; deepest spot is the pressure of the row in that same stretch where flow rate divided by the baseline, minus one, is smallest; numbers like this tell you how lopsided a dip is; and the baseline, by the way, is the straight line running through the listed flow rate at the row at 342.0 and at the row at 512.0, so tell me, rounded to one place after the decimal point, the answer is 2.5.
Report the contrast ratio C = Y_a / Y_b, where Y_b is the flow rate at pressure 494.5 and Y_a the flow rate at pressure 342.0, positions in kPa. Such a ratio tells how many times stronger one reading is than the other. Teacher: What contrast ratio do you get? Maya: 1.09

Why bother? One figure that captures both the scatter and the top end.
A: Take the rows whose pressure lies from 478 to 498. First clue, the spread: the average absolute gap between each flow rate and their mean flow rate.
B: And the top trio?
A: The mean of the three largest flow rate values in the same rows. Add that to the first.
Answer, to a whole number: 50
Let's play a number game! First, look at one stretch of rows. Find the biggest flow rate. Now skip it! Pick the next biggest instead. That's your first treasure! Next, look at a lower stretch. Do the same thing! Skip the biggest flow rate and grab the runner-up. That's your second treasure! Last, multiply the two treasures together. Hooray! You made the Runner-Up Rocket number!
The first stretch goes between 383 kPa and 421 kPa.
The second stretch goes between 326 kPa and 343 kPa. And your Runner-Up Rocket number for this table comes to 3263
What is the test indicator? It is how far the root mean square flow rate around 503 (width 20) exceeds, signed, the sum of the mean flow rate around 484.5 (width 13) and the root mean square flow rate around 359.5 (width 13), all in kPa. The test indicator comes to -55.9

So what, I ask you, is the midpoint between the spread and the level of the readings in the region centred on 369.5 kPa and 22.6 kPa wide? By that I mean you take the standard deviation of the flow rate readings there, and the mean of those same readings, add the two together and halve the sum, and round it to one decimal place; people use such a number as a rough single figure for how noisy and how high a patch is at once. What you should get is 27.4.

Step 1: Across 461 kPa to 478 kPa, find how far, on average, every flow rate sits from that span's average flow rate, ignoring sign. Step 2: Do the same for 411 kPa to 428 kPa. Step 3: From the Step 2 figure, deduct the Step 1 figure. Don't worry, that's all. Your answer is 4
